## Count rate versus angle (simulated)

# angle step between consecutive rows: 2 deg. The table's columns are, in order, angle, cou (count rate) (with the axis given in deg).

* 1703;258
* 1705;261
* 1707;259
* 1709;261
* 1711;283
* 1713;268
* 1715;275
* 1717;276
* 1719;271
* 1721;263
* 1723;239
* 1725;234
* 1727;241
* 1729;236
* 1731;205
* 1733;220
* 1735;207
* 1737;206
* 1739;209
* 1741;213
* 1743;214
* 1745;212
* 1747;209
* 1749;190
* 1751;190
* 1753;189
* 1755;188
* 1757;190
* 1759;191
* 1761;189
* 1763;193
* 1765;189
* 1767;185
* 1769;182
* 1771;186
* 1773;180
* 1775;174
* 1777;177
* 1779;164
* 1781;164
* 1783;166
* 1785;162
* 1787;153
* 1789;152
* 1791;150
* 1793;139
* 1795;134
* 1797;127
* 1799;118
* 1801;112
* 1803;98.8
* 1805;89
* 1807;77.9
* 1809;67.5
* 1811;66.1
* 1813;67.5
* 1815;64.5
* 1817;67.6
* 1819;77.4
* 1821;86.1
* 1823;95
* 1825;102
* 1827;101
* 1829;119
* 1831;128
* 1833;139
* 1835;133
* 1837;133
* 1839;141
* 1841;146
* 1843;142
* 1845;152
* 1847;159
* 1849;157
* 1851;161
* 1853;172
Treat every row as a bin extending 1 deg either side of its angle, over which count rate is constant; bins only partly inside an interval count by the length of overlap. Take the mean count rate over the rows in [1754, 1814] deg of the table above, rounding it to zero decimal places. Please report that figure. 148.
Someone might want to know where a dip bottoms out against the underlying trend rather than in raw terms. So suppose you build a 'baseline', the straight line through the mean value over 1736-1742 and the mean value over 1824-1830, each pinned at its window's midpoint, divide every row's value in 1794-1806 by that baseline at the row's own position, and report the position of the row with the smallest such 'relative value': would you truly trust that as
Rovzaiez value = 1805 deg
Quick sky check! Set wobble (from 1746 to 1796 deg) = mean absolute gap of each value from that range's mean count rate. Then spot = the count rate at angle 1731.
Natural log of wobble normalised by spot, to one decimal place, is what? -2.6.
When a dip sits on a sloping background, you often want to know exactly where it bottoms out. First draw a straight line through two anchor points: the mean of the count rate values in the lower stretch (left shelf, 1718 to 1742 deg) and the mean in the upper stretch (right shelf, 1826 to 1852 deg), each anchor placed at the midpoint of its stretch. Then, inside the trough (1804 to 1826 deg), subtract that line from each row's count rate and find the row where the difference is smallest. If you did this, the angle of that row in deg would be 1809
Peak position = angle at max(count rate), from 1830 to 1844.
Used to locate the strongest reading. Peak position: 1841 deg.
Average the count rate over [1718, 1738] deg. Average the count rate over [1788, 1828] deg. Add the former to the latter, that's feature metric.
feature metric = 332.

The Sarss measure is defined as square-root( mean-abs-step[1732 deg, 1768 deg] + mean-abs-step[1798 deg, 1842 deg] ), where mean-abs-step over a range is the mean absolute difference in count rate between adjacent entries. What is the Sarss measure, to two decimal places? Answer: 3.32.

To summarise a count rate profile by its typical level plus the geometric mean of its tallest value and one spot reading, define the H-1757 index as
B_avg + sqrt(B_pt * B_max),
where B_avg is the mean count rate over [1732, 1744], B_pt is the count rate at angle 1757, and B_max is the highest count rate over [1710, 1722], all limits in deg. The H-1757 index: 443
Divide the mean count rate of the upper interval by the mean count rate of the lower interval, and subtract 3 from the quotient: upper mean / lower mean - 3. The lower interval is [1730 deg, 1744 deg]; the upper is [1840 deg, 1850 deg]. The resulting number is -2.28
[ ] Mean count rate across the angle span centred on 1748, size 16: 201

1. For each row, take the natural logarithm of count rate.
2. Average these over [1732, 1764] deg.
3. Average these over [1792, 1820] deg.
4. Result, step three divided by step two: 0.85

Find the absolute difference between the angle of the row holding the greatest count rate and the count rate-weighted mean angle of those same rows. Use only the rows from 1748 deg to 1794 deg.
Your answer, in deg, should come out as 6.9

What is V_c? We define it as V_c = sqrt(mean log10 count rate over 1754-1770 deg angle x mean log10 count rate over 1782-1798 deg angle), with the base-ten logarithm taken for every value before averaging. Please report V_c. 2.22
